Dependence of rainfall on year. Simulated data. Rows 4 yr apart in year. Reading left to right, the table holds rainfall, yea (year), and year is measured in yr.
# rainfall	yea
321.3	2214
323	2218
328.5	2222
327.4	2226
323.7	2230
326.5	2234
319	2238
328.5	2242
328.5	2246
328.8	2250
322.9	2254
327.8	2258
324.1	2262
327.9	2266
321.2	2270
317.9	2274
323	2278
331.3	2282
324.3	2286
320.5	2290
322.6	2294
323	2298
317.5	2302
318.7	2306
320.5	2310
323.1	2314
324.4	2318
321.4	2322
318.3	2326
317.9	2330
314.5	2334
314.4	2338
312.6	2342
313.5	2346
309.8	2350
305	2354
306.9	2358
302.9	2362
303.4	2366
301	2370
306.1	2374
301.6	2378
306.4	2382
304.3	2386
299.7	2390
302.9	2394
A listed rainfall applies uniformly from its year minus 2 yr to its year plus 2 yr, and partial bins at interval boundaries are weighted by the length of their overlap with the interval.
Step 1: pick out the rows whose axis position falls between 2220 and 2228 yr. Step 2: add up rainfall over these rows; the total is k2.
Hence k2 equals 656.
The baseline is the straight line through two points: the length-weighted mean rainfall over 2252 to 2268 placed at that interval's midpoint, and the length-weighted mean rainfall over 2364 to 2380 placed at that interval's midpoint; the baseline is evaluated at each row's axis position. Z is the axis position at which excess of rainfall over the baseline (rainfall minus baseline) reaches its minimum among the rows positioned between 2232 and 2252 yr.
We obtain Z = 2238 yr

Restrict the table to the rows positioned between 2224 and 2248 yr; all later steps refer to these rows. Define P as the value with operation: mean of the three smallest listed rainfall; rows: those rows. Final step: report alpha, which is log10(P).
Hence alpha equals 2.51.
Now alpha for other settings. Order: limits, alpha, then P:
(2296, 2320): 2.50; 319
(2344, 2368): 2.48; 304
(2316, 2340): 2.50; 316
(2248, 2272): 2.51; 323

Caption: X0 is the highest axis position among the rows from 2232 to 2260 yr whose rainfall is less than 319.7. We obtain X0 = 2238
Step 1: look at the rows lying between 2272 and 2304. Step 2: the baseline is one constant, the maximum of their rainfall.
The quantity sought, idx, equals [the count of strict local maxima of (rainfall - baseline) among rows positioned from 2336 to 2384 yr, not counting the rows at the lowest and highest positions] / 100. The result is 0.040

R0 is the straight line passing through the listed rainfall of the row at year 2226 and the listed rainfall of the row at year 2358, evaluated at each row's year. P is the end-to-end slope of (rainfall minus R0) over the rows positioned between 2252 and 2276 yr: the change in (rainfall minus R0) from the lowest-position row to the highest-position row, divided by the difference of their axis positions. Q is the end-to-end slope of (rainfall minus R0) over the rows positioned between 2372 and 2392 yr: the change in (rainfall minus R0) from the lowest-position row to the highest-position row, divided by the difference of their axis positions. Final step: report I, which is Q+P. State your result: -0.34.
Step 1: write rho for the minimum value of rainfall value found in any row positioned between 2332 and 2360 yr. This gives 305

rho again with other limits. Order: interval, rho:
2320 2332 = 317.9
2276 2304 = 317.5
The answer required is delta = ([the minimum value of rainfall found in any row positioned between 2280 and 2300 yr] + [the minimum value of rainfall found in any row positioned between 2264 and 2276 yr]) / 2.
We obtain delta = 319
